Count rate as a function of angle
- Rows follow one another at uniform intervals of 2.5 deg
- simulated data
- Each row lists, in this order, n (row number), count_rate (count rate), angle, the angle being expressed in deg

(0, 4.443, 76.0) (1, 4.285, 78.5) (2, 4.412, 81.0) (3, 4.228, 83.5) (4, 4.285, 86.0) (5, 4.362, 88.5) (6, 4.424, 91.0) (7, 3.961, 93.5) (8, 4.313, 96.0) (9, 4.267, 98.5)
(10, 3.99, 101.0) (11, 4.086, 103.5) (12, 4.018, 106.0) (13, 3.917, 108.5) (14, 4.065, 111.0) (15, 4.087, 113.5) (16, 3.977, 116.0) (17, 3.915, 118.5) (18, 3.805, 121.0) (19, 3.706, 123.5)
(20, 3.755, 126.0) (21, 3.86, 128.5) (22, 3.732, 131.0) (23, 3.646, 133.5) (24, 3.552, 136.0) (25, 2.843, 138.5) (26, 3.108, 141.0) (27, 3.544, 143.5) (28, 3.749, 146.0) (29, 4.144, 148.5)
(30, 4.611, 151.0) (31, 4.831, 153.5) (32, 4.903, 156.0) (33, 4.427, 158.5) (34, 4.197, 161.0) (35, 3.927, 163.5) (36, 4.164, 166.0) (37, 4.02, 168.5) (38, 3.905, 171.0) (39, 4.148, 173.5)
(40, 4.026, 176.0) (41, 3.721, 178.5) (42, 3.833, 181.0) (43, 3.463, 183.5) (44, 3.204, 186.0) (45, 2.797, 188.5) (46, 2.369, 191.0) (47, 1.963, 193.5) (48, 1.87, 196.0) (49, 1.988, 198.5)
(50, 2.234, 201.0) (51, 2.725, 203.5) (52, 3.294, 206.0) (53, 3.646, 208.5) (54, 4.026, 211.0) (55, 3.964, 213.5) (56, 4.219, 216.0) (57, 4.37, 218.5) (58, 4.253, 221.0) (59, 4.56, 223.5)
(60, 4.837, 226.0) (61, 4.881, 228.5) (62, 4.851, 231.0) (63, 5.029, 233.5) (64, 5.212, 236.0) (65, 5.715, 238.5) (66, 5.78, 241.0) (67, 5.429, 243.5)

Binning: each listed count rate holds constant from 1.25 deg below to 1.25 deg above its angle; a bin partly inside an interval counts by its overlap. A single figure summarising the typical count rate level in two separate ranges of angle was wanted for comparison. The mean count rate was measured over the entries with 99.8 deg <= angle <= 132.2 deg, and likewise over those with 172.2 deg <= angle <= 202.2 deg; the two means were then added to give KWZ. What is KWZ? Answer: 6.9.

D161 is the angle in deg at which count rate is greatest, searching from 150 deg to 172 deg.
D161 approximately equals 156.0 deg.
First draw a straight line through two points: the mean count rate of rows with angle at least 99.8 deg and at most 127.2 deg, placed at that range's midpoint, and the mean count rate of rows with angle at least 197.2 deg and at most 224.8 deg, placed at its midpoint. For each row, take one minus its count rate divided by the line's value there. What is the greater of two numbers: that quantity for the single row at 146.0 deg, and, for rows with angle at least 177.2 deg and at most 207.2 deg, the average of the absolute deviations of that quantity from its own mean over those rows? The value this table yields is 0.16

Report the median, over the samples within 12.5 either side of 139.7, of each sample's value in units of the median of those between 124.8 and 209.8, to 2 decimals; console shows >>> 0.99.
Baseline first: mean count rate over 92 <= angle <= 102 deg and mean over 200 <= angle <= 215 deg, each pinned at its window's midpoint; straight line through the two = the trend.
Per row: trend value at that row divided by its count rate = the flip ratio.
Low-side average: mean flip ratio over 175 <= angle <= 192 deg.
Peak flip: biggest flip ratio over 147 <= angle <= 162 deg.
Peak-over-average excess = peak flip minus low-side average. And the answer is -0.17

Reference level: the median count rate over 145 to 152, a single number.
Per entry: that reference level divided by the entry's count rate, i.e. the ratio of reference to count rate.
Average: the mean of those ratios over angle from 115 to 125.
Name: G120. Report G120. 1.08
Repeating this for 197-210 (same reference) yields 1.57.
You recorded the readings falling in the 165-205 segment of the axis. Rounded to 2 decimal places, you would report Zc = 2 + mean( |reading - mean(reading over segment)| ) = 2.76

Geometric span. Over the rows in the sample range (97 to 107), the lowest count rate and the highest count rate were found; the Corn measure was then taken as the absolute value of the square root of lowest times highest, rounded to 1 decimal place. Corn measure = 4.1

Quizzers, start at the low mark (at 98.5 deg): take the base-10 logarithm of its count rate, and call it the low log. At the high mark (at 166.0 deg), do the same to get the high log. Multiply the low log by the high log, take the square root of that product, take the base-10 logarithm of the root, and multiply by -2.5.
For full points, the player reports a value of 0.511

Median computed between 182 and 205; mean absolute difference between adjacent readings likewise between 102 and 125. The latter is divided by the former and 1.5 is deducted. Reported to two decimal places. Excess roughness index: -1.46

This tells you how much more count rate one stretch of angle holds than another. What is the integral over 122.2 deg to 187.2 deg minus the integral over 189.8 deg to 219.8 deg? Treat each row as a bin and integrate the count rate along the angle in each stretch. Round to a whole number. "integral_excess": 161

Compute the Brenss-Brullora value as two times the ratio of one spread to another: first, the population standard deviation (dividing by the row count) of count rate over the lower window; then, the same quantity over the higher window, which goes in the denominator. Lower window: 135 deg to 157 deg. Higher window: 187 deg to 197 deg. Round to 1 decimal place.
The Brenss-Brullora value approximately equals 3.8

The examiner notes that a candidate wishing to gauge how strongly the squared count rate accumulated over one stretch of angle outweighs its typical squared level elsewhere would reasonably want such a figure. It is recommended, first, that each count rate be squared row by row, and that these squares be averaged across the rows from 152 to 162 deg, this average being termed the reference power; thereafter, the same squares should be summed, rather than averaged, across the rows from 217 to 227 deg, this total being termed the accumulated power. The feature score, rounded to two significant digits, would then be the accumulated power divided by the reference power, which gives 3.8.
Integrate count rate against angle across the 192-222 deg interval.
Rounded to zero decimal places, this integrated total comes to 96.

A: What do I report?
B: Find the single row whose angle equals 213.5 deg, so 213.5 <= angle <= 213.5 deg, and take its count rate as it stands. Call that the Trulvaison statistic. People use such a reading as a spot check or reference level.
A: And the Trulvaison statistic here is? 3.964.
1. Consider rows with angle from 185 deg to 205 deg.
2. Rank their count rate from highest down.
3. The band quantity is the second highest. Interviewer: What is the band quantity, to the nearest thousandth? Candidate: 2.797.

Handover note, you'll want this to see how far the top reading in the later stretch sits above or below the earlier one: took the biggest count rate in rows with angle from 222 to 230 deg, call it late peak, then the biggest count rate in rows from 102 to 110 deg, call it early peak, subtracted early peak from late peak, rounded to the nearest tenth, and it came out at 0.8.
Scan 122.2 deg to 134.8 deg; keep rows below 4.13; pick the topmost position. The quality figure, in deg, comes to 133.5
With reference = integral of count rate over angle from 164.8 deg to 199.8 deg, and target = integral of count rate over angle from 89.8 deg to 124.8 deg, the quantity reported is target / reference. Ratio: 1.24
